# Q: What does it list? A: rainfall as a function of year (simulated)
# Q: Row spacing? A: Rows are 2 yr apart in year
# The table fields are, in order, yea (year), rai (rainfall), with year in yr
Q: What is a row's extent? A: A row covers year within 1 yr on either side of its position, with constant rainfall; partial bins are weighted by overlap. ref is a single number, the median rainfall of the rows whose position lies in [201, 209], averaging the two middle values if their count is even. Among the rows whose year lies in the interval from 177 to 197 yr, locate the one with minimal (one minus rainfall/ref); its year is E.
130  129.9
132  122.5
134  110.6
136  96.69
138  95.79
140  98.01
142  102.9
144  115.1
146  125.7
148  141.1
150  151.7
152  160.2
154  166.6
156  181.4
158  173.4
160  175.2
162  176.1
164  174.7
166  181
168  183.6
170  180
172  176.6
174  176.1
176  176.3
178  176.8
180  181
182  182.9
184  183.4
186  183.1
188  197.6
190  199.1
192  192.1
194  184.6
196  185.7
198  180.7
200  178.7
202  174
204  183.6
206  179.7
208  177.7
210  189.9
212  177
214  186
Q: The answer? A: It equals 190 yr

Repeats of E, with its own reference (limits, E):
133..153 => 152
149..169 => 168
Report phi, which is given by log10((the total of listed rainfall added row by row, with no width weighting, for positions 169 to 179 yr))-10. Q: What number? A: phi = -7.05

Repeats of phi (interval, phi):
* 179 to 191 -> -6.95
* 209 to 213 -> -7.44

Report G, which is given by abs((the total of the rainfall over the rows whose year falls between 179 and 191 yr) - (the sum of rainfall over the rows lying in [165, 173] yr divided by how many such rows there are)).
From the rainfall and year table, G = 947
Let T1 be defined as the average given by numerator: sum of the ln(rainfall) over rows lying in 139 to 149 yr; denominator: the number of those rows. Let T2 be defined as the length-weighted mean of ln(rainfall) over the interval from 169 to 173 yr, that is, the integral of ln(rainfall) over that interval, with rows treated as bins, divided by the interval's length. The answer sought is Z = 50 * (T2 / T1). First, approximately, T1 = 4.75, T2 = 5.18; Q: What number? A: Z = 55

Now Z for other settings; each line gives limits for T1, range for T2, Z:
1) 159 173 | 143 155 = 48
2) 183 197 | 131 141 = 44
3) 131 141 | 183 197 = 56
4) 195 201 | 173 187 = 50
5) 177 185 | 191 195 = 50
